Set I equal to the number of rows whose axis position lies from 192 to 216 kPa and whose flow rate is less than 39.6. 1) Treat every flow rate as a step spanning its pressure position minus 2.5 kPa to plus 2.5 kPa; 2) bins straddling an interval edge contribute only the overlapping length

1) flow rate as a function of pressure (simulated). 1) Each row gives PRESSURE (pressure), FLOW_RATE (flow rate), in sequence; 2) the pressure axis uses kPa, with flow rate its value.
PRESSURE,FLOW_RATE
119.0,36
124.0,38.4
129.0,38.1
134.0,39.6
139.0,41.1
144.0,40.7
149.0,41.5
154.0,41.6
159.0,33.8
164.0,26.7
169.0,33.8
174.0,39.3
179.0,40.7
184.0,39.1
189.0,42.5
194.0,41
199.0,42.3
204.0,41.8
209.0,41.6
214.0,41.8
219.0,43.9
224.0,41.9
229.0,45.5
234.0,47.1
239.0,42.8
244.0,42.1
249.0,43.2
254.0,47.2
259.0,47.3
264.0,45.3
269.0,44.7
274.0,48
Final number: 0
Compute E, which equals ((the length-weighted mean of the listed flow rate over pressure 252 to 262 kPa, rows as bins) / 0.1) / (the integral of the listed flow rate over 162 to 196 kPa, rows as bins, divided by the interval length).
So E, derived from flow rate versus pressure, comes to 12.5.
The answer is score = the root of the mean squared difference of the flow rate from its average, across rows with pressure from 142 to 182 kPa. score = 5.0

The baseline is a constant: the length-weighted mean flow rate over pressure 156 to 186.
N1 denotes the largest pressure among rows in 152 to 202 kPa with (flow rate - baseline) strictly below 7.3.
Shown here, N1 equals 199.0 kPa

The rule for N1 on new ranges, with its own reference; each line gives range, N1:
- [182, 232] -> 224.0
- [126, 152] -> 149.0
